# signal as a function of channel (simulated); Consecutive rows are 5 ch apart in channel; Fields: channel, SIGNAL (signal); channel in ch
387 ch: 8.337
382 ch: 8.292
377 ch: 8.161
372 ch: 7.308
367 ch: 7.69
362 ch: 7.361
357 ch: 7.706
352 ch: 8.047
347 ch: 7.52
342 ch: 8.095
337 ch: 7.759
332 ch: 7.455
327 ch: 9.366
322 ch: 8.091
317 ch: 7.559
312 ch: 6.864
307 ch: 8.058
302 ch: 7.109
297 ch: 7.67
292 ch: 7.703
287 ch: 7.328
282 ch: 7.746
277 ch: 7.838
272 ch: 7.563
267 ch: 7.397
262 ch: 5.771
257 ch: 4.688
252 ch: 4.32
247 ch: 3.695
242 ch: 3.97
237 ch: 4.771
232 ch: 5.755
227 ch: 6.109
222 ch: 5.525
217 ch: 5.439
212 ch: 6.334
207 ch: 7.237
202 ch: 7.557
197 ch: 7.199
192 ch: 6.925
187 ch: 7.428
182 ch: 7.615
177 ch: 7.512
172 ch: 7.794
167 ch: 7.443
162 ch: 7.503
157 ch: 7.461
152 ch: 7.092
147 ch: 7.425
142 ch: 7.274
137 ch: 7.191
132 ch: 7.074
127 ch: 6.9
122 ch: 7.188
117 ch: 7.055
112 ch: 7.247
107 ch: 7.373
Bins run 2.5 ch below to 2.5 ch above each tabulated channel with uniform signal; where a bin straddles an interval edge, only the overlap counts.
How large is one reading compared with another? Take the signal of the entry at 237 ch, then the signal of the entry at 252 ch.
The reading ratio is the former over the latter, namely 1.10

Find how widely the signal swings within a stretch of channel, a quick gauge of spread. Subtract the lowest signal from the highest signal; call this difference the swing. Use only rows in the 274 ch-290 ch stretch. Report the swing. 0.5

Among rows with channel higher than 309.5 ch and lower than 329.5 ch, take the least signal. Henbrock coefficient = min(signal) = 6.864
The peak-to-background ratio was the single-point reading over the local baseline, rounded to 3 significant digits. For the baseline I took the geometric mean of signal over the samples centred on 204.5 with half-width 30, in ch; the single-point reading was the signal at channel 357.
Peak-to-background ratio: 1.16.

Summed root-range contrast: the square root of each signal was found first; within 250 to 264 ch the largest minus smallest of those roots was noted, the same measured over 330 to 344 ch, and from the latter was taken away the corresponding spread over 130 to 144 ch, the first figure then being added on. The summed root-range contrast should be 0.40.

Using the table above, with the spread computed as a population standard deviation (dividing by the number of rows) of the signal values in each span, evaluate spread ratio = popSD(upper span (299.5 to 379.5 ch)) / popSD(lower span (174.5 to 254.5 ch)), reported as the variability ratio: 0.42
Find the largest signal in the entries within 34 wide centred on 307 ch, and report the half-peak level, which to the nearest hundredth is 4.05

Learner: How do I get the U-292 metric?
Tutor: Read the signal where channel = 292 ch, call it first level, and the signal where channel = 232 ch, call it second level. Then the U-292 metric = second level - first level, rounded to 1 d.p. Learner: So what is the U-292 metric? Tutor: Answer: -1.9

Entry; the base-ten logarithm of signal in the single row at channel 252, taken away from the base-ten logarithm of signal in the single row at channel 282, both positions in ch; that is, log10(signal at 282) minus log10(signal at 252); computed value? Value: 0.3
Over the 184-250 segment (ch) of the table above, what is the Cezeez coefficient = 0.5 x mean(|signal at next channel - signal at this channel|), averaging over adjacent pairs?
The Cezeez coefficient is 0.26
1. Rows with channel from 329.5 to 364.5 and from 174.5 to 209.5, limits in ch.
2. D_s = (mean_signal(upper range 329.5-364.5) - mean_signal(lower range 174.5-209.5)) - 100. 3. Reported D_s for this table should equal -99.6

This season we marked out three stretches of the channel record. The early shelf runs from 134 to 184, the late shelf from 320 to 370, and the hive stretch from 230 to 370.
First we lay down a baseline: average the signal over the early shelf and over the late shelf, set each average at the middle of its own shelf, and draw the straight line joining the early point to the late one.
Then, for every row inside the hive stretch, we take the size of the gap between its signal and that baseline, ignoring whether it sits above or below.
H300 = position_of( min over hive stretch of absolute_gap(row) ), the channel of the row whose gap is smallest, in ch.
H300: 282 ch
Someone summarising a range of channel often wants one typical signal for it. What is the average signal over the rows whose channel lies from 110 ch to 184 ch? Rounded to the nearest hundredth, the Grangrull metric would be 7.32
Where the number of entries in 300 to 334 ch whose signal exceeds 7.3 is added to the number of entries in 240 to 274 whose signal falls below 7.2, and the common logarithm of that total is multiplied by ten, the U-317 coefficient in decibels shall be 10.0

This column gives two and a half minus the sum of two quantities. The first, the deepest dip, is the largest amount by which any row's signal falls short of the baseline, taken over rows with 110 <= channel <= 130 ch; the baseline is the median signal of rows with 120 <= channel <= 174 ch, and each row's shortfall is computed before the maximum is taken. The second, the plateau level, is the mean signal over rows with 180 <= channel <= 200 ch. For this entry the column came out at -5.2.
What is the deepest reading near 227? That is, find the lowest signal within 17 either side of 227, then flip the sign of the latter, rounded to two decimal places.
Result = -3.97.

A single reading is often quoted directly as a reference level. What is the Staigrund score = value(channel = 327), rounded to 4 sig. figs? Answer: 9.366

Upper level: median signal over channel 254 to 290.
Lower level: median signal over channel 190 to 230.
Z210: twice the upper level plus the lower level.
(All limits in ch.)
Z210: 21.4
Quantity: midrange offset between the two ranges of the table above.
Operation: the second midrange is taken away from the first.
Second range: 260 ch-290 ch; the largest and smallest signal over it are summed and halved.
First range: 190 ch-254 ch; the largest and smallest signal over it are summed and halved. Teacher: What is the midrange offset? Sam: -1.2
